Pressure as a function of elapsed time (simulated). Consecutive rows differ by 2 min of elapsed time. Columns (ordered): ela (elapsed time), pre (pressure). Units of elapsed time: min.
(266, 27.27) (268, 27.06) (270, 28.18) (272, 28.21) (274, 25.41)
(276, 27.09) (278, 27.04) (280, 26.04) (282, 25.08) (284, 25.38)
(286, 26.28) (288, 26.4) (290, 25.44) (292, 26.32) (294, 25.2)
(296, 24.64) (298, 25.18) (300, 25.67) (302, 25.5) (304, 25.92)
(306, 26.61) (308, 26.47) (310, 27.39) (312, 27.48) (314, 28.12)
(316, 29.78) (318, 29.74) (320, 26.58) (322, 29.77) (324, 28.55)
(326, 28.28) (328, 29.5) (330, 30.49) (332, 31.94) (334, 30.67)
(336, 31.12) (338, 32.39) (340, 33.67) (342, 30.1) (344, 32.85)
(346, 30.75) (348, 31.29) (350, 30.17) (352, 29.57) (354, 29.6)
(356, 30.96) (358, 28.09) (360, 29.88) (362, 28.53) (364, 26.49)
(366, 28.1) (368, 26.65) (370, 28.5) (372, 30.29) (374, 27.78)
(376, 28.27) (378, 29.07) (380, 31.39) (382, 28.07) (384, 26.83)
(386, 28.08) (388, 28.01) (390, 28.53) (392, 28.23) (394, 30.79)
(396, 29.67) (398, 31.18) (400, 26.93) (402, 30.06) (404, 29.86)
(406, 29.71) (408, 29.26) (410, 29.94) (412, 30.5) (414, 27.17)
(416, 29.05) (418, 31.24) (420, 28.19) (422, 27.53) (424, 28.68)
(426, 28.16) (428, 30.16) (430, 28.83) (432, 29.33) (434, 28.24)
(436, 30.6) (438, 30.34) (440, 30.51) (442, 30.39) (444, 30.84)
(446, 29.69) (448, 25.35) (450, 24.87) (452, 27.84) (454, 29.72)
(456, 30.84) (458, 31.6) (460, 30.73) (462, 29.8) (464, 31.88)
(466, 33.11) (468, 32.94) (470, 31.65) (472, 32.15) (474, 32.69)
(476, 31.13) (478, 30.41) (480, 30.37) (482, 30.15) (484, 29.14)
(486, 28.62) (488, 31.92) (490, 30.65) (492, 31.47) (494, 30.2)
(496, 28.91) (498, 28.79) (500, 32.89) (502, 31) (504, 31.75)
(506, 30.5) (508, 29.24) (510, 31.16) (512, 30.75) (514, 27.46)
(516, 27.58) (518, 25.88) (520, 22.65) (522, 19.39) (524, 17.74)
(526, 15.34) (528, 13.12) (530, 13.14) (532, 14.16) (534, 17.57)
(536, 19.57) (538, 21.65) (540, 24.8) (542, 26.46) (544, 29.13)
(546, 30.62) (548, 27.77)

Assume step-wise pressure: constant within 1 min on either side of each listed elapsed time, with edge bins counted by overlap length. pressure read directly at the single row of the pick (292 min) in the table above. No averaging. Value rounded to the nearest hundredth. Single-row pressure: 26.32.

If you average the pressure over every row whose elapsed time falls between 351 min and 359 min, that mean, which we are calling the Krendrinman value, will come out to 29.6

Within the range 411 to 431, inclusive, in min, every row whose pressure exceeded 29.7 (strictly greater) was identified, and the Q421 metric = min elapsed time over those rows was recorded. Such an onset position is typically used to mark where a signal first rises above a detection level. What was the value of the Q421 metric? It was 412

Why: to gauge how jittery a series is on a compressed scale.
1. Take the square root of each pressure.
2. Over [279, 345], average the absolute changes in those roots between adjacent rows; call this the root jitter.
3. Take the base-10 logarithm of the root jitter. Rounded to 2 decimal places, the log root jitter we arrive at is -1.01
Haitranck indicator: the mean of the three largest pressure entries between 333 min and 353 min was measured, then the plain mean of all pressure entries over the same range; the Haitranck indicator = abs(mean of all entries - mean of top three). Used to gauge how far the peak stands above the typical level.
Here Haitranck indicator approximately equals 1.7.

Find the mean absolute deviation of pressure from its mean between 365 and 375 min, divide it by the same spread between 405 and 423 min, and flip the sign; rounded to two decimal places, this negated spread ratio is -0.85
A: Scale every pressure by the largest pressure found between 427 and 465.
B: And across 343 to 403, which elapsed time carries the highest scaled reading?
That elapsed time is 344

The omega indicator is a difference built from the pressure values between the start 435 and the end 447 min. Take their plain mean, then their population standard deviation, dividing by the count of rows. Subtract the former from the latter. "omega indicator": -30.0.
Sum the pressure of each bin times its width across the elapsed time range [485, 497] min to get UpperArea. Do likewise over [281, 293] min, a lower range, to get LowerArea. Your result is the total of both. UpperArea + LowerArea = 673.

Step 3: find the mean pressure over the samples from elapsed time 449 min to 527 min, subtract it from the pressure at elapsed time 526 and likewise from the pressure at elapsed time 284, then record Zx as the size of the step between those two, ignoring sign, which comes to 10.0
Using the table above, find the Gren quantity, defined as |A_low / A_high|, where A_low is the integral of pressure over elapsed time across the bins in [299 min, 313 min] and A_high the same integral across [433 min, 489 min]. 0.2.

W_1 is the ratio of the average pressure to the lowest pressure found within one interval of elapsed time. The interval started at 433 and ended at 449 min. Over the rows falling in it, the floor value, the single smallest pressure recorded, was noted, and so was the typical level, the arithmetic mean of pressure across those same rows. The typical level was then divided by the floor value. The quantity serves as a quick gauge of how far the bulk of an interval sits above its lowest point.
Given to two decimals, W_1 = 1.16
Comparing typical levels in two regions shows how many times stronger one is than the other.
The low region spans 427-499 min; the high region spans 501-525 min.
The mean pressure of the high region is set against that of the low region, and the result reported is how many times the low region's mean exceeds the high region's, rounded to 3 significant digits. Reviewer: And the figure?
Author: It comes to 1.11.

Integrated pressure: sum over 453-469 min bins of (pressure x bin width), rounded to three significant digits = 501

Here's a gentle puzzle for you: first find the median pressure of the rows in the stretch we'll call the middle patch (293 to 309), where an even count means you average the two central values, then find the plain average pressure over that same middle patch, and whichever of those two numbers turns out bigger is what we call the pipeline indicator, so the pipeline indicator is 25.6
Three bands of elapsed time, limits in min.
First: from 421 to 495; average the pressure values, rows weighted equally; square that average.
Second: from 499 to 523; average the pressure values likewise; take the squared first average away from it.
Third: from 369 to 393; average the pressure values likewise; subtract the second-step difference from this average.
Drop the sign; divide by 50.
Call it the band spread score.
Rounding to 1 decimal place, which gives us 18.1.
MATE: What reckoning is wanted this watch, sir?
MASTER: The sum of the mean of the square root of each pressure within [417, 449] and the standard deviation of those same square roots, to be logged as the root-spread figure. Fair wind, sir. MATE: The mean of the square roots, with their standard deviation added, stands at 5.55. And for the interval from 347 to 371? 5.52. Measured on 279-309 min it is 5.13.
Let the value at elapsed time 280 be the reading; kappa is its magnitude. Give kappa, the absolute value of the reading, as 26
